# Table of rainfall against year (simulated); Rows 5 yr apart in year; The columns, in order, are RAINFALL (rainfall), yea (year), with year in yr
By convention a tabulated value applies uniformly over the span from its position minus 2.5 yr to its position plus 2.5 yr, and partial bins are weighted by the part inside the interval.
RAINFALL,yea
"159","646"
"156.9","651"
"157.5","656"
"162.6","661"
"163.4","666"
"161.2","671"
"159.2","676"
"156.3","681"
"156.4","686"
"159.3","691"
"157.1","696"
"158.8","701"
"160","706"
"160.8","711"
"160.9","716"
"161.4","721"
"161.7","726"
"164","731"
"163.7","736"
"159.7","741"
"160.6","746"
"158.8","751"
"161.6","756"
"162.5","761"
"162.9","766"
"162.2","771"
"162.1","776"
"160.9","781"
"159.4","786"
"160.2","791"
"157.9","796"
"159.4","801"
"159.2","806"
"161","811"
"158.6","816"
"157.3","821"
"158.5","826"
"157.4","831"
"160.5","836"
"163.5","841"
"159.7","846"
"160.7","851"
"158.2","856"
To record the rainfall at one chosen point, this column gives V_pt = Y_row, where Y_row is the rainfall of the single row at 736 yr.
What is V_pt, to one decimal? 163.7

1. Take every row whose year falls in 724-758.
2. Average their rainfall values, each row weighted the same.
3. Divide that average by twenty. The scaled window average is 8.07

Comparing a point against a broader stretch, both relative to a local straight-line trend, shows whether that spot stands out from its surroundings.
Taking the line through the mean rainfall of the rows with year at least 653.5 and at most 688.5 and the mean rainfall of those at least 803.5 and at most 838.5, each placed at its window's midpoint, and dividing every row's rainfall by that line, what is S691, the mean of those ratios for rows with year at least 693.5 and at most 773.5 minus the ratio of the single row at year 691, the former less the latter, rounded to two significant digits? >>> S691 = 0.012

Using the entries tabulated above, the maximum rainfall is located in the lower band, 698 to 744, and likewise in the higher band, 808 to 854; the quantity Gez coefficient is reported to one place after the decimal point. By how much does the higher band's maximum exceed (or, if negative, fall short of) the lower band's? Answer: -0.5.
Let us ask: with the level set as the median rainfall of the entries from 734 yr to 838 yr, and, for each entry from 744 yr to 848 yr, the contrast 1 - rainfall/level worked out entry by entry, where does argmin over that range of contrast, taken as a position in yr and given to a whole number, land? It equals 841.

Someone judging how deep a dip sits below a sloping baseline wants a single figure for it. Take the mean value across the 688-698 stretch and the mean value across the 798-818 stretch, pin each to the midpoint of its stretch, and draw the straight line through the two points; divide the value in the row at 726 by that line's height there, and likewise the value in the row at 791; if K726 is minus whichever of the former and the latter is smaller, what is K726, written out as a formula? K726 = -1.01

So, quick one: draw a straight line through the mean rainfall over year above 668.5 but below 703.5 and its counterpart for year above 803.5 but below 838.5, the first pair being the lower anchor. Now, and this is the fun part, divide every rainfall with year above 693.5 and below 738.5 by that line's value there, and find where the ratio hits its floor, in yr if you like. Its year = 696 yr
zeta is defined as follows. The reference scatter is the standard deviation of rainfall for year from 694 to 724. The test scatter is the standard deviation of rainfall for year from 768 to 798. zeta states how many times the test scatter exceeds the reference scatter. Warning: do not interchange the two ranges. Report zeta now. 1.02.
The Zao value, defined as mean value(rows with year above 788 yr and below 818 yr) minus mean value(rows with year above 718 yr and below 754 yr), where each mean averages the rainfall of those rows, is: -2.0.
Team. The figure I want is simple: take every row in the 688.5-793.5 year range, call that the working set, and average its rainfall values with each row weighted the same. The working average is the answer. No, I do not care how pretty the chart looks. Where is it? 161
